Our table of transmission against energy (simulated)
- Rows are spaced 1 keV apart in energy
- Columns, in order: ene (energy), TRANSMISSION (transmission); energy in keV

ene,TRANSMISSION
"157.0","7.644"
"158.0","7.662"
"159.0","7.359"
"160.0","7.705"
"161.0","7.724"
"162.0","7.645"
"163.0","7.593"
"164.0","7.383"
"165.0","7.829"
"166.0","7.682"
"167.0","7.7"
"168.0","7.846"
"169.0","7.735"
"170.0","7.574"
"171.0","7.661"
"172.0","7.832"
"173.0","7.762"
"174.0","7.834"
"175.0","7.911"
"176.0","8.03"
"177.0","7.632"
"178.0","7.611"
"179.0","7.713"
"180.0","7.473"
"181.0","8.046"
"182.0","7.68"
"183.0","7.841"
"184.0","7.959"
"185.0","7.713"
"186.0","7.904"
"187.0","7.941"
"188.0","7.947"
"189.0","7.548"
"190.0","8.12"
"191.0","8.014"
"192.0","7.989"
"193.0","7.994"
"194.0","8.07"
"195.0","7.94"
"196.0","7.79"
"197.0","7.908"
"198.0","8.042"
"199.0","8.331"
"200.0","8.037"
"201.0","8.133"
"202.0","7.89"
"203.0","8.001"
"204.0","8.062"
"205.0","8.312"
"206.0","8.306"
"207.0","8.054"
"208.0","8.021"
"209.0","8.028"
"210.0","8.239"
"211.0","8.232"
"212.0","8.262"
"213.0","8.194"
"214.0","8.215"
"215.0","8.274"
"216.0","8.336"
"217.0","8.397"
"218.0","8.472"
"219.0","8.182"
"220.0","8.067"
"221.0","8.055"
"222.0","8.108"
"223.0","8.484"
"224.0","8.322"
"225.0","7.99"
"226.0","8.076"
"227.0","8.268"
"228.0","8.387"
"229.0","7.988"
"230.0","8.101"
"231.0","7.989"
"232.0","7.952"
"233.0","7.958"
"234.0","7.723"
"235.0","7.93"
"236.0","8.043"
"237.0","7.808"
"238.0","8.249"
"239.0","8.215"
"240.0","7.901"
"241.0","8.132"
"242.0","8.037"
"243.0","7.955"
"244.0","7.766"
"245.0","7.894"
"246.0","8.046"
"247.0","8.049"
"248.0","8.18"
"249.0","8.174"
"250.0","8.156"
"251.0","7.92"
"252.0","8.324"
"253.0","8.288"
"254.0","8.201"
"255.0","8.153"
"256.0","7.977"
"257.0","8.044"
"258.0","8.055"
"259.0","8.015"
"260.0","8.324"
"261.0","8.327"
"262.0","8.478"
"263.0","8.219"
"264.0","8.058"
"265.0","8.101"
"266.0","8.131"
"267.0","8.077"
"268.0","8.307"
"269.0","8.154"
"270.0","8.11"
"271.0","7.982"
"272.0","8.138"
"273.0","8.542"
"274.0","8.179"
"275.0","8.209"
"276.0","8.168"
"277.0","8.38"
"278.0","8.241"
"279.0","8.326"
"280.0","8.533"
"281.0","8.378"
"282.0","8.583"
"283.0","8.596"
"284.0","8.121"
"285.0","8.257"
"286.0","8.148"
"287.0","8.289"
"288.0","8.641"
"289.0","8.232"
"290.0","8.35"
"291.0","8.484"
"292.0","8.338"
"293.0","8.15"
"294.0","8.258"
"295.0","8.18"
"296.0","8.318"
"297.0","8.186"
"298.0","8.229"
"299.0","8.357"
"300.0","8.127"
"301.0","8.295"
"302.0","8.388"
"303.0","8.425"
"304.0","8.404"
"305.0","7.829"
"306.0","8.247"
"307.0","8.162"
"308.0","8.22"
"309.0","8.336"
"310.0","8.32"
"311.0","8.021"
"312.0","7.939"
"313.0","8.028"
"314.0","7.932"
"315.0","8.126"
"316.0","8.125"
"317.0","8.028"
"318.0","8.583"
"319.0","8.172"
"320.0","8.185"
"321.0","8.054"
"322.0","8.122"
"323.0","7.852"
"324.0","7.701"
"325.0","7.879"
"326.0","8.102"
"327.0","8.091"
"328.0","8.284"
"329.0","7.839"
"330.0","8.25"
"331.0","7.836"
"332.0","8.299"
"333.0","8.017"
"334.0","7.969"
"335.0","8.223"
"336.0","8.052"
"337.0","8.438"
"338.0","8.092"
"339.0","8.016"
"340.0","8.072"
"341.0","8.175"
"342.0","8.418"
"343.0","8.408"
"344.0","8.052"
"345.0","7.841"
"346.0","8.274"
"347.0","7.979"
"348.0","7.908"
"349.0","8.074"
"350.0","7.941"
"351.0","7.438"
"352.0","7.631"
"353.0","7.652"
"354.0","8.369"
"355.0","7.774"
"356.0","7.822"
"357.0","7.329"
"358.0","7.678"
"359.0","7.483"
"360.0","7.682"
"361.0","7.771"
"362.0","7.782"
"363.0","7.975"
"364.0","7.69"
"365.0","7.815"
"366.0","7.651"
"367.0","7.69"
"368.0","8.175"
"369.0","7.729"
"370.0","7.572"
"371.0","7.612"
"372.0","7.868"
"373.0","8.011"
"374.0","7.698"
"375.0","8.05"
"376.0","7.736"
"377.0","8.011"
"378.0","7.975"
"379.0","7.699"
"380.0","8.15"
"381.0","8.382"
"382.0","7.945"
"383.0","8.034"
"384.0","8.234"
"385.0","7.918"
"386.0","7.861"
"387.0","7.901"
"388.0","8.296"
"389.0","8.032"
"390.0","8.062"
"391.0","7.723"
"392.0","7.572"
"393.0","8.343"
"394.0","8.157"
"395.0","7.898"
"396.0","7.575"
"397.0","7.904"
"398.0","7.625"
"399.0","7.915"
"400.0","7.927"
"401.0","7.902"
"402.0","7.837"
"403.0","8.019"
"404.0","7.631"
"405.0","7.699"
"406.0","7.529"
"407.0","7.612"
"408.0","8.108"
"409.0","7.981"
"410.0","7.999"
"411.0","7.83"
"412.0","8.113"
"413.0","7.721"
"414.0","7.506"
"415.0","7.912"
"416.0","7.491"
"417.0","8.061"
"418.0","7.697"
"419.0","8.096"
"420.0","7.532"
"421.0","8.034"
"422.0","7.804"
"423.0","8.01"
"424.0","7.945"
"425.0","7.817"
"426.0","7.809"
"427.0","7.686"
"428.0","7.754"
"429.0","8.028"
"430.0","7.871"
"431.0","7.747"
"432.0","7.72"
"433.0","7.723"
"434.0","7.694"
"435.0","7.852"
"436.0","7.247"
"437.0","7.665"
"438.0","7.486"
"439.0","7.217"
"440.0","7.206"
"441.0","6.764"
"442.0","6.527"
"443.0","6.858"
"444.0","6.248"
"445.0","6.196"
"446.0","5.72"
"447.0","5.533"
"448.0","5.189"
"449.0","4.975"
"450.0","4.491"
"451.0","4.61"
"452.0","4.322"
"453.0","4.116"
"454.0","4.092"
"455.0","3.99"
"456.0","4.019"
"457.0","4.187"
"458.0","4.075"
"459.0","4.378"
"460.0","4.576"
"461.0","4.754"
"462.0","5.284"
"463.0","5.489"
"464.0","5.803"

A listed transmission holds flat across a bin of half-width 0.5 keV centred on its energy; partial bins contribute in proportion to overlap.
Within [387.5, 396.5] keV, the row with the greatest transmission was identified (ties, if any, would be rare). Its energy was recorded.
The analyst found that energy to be 393.0 keV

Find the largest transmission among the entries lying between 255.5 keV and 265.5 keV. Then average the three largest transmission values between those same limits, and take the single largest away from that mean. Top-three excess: -0.10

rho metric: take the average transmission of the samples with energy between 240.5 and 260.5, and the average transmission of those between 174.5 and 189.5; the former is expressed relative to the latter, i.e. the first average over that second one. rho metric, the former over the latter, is 1.04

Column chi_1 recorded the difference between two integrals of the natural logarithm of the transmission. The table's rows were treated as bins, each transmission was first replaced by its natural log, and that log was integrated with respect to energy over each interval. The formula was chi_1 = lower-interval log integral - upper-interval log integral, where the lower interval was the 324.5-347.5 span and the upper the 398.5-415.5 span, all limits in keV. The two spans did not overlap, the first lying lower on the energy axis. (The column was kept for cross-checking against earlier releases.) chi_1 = 13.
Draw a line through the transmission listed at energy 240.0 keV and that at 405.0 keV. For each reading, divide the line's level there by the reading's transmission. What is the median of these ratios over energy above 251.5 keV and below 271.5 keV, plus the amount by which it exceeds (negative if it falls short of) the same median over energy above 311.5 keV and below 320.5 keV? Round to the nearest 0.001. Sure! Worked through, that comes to 0.974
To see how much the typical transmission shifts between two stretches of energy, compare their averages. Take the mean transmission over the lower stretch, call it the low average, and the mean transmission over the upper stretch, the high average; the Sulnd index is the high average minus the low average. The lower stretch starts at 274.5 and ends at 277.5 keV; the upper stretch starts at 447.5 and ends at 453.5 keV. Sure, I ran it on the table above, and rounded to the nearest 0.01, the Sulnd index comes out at -3.64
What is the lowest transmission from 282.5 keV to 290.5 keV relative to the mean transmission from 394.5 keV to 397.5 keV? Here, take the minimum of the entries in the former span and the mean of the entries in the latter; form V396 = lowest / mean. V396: 1.04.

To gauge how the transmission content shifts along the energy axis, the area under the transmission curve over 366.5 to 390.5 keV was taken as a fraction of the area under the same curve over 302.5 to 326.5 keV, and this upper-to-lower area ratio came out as 0.98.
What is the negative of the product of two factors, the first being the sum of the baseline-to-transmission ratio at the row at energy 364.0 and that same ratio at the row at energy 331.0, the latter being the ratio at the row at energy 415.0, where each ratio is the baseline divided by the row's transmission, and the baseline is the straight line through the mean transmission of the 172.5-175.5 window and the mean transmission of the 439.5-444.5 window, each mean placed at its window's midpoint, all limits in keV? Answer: -1.58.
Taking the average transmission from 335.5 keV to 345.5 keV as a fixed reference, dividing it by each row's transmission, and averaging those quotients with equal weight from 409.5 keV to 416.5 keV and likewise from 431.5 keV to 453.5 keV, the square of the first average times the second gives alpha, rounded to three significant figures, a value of 1.47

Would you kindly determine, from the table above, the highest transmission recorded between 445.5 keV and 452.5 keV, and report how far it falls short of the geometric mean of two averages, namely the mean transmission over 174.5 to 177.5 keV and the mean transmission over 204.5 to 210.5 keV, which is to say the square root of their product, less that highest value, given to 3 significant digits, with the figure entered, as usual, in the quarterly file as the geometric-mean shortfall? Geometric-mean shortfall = 2.29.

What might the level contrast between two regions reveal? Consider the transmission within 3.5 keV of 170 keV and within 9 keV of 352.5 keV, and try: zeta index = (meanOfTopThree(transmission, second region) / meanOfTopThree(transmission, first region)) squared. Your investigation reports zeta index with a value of 1.11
